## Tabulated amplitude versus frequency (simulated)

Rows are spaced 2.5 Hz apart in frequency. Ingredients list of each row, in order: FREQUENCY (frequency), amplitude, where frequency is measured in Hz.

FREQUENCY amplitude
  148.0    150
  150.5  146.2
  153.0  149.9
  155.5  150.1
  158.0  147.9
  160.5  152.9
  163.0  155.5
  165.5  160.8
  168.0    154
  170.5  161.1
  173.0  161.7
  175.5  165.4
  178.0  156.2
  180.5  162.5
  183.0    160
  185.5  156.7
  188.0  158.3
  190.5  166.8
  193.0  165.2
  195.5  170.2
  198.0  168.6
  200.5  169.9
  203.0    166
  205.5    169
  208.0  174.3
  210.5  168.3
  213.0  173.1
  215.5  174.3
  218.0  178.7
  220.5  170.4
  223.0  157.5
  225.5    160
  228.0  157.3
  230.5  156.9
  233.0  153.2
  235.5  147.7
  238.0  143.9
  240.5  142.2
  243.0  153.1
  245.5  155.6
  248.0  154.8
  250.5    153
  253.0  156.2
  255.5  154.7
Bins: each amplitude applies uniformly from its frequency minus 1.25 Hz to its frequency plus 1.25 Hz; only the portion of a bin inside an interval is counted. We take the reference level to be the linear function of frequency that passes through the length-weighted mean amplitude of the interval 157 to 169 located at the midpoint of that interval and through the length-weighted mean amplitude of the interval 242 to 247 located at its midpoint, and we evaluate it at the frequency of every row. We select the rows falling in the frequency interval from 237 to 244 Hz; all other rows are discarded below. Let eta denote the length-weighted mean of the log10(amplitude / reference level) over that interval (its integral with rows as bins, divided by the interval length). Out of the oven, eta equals -0.024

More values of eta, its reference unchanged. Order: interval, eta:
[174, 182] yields 0.019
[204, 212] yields 0.043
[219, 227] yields 0.023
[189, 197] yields 0.034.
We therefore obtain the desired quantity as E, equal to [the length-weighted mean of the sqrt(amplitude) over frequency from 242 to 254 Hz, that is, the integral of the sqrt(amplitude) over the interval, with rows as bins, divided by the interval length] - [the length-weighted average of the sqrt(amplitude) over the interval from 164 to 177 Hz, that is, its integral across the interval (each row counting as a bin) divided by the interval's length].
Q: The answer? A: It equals -0.23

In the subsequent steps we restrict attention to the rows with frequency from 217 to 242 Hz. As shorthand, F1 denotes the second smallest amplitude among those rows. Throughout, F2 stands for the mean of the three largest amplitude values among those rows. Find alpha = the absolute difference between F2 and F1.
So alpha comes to 26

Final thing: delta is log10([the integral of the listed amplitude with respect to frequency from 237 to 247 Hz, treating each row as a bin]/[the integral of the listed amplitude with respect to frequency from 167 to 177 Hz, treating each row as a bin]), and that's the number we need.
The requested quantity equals -0.033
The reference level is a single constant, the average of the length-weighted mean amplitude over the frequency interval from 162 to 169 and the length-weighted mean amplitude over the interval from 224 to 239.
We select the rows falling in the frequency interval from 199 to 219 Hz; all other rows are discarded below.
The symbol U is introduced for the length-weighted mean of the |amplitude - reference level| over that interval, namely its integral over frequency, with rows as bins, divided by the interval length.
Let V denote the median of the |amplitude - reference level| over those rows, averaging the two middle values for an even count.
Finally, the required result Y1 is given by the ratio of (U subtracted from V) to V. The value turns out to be 0.0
